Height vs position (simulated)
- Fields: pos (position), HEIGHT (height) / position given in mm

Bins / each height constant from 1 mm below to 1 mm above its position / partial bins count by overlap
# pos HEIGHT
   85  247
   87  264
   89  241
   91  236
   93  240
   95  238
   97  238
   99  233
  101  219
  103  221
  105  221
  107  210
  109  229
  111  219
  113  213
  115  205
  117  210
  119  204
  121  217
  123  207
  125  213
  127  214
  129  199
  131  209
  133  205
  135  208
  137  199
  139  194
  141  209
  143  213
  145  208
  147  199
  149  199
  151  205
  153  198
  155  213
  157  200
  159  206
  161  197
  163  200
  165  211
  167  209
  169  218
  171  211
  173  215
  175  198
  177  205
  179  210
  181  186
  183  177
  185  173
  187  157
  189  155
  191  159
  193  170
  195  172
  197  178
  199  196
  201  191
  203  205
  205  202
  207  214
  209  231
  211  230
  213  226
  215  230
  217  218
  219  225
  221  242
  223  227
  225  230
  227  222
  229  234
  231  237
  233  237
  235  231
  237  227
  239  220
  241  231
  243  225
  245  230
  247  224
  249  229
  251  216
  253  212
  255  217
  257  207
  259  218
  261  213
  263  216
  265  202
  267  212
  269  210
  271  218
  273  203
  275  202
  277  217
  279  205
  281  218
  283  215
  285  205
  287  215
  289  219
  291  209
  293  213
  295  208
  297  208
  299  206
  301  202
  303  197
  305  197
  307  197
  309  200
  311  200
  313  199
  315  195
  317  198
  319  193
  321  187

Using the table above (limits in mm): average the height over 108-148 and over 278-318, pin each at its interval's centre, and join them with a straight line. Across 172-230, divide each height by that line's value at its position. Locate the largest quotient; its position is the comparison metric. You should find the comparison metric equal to 221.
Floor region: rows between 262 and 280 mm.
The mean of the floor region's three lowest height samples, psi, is 202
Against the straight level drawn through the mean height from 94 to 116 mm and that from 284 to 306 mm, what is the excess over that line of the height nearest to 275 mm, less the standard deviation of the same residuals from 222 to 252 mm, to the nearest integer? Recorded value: -12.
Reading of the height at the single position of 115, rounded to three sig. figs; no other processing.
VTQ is 205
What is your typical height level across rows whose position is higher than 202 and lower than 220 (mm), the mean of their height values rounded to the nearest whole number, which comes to 220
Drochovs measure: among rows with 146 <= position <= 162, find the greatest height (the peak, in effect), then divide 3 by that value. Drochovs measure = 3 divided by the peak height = 0.0141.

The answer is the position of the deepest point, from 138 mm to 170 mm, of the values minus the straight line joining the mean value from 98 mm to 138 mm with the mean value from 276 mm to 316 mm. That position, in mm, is 139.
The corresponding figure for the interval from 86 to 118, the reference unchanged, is 115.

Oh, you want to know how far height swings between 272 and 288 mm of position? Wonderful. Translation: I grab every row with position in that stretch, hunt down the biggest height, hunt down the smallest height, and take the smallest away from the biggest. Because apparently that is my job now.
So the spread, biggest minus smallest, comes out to 16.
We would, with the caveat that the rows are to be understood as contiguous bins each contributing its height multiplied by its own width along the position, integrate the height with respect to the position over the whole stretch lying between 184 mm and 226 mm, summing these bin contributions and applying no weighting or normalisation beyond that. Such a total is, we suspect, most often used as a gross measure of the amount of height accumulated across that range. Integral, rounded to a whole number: 8462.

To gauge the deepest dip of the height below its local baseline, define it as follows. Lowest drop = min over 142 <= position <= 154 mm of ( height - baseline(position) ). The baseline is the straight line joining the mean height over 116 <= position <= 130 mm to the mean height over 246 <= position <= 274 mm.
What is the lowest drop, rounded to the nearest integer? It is -12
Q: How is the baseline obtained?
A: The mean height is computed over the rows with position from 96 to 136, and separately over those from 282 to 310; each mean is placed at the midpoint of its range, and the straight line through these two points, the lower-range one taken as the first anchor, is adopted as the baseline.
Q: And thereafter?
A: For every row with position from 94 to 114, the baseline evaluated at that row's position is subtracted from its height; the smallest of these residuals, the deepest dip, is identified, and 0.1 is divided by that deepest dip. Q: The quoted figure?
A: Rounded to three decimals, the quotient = -0.020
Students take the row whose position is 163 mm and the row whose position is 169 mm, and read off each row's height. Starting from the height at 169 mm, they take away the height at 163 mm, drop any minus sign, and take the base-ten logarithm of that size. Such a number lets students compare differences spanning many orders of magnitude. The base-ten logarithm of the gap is 1.3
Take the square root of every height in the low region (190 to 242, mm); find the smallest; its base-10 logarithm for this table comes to 1.10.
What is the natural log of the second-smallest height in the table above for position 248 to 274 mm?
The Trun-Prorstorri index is 5.31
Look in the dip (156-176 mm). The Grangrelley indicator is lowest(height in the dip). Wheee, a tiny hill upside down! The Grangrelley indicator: 197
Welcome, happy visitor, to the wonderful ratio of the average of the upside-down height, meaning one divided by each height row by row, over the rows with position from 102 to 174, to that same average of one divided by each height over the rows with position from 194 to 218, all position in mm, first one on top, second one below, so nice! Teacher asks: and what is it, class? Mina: 0.99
